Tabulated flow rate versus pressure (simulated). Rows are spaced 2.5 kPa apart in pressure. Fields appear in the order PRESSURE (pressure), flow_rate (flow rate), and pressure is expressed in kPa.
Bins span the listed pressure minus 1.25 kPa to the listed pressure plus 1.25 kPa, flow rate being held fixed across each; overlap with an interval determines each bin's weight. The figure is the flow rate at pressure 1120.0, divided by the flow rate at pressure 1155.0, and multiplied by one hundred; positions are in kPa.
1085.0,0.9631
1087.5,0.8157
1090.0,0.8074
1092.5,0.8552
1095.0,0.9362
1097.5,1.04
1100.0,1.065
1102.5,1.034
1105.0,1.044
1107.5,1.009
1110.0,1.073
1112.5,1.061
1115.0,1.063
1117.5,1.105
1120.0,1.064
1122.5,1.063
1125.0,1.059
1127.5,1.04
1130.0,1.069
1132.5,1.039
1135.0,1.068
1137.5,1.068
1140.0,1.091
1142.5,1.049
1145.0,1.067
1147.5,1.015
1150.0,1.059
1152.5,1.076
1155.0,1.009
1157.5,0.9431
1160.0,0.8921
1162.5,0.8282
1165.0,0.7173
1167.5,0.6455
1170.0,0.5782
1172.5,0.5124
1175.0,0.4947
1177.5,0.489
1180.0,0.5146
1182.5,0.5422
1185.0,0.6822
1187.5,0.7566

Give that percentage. 105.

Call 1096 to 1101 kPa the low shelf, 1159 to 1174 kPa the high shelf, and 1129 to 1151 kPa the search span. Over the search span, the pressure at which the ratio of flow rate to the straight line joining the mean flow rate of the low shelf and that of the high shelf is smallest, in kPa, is 1132.5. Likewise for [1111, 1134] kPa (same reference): 1112.5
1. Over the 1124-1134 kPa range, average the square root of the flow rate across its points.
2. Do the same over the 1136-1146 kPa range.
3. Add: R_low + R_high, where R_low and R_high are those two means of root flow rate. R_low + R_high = 2.06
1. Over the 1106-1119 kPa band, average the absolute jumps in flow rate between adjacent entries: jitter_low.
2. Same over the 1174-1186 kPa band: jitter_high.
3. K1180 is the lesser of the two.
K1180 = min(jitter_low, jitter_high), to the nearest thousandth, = 0.030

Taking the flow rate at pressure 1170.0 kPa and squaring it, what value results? 0.3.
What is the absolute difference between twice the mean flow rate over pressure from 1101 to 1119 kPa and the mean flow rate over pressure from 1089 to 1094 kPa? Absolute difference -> 1.3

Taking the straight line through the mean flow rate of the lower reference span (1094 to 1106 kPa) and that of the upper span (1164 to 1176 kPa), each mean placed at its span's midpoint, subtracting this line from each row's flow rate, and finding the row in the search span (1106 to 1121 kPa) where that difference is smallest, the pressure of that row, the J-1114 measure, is 1107.5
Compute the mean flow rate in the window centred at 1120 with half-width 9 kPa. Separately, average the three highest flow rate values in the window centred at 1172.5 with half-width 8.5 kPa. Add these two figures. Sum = 1.71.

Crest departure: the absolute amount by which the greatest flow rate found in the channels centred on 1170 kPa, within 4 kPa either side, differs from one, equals 0.35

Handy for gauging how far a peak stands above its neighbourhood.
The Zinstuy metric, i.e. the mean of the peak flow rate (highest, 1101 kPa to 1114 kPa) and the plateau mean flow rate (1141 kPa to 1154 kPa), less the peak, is -0.010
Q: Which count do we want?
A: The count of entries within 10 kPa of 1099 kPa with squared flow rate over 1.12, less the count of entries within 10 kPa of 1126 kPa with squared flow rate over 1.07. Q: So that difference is -7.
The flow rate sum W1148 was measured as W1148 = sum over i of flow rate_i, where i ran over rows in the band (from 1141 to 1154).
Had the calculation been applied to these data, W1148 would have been 5.27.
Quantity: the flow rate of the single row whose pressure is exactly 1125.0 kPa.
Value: 1.059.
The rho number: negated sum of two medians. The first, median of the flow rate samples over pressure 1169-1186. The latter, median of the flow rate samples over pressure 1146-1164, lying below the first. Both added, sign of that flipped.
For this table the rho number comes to -1.5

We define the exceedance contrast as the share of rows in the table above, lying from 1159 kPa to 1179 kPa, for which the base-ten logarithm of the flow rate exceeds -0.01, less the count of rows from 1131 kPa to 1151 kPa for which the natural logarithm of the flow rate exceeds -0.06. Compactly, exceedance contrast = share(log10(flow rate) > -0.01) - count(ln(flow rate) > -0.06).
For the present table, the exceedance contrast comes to -8.00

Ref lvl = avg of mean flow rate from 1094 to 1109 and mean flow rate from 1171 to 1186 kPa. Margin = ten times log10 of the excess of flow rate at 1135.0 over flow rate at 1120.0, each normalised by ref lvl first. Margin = -23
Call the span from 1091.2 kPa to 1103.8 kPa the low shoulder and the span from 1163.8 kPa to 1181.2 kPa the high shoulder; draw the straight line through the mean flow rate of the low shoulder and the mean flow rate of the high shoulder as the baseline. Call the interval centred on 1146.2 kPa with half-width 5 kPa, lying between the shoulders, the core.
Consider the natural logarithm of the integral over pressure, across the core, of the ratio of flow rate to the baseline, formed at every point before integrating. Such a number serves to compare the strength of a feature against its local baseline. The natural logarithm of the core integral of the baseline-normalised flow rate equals 2.69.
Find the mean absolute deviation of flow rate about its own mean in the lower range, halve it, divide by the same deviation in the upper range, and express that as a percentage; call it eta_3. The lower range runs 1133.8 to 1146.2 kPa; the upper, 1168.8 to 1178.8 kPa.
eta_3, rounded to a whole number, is 15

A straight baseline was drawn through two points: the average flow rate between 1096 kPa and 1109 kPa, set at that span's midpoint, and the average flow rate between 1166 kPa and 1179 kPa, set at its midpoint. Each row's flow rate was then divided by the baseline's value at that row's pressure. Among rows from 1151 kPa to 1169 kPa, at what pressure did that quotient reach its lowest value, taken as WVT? 1167.5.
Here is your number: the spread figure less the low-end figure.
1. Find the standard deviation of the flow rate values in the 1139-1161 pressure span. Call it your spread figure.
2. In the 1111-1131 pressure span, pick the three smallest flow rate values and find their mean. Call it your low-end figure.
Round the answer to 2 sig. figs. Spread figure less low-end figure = -0.99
